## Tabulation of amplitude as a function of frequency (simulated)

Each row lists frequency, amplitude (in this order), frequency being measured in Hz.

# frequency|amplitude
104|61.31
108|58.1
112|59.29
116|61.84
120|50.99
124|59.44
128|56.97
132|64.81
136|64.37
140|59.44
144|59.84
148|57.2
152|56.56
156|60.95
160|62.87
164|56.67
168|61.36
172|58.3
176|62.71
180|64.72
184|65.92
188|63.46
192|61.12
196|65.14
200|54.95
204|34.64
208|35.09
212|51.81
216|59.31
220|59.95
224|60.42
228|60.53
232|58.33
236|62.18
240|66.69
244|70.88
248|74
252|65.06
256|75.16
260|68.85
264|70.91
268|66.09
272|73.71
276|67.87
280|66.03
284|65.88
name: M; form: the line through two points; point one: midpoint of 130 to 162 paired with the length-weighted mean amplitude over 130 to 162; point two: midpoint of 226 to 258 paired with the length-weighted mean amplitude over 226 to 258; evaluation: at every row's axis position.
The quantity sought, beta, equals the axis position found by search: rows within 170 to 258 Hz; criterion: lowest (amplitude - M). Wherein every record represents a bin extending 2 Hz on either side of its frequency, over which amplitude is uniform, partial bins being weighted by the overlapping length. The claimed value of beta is 204 Hz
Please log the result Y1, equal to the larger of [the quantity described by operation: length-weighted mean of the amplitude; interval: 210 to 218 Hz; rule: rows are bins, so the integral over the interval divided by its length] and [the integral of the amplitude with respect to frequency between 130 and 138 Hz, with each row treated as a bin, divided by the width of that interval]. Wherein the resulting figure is 65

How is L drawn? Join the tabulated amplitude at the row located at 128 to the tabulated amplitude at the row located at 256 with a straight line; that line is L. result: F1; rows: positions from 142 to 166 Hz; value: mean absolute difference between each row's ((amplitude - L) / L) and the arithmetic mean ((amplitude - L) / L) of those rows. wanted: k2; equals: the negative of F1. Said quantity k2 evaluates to -0.038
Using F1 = 0.038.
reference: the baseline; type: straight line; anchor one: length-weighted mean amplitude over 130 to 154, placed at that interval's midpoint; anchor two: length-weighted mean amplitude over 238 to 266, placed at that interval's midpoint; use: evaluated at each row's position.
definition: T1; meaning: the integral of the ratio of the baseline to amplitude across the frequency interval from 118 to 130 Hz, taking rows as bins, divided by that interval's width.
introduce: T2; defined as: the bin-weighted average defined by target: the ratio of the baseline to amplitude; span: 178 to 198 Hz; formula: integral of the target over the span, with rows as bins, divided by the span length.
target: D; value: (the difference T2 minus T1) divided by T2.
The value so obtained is -0.05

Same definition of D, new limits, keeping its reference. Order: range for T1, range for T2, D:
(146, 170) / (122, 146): -0.06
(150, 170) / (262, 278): -0.01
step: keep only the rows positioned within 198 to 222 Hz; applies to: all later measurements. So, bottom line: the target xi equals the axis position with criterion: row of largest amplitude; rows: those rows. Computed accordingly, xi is 220 Hz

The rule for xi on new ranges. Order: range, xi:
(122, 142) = 132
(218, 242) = 240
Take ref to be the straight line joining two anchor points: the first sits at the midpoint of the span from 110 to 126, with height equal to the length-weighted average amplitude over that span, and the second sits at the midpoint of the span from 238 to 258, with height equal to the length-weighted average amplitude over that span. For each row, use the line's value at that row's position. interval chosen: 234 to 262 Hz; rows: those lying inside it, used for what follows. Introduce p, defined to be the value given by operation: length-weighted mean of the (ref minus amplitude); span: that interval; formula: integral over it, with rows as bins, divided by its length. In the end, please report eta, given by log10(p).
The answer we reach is 0.1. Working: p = 1.4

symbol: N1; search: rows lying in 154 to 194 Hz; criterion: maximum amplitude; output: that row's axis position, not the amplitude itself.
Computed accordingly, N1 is 184 Hz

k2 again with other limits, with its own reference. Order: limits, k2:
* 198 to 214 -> -0.136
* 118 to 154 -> -0.055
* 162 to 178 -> -0.032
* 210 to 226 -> -0.039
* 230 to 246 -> -0.052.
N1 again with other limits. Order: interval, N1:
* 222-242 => 240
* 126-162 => 132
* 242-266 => 256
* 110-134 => 132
